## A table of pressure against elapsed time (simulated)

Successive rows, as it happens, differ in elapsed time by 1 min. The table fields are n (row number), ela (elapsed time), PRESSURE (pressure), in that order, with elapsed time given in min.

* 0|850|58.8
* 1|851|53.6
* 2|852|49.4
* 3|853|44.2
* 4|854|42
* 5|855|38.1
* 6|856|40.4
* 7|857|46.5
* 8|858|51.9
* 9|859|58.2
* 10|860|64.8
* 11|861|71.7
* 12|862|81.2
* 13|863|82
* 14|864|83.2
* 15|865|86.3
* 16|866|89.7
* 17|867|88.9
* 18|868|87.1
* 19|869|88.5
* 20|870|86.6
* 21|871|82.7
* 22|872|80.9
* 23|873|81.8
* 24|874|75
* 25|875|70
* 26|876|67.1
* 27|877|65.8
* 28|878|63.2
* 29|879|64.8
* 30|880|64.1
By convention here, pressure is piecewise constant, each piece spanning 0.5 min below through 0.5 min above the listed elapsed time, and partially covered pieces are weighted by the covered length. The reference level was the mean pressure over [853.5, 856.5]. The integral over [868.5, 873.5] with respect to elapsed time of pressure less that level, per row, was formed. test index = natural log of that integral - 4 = 1.4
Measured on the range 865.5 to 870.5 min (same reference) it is 1.5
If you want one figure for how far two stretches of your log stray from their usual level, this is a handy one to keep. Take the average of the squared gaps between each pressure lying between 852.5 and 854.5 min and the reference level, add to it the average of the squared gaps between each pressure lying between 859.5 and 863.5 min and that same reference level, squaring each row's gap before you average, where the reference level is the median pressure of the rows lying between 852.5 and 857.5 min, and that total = 1137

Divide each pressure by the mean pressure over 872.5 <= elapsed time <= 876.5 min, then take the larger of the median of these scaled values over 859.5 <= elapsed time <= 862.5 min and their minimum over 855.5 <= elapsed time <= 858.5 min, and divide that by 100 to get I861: 0.0098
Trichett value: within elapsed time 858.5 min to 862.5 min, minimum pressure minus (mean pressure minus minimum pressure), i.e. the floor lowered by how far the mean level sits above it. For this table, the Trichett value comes 47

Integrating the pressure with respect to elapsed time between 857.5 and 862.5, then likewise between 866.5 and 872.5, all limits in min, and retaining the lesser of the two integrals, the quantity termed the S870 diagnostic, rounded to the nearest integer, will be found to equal 328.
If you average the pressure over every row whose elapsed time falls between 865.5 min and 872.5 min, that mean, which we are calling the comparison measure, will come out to 86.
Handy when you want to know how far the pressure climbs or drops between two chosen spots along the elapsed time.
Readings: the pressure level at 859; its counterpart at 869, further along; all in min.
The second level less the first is 30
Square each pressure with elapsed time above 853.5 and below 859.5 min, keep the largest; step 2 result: 3387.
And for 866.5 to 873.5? 7903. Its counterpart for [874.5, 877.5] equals 4900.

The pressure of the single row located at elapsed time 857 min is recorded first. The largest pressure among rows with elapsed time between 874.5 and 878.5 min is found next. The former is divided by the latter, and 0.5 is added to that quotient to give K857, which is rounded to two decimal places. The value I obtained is 1.16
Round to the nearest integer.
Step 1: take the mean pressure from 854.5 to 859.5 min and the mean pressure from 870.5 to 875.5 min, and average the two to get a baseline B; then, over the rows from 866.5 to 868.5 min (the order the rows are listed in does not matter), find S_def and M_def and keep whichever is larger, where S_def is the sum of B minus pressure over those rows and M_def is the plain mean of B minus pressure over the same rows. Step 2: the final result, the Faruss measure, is -25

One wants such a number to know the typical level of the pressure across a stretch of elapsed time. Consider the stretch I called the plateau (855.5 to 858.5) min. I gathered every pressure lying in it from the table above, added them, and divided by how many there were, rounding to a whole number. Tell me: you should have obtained 46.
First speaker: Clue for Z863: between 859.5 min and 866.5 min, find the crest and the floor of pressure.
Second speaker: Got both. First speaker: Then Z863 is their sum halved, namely 77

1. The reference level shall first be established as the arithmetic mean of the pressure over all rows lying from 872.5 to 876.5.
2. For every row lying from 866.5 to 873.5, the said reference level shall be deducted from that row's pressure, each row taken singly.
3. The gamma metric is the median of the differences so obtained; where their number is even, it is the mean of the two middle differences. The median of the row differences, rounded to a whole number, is 13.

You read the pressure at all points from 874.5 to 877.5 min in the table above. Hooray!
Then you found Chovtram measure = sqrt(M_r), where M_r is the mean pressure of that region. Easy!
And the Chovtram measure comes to 8.2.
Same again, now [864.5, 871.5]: 9.3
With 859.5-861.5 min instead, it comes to 8.3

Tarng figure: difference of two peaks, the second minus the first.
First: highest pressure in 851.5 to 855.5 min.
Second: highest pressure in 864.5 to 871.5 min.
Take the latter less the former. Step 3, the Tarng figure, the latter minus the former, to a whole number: 40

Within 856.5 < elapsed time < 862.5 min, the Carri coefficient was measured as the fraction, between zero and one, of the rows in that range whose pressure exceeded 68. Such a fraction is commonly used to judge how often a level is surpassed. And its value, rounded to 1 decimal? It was 0.3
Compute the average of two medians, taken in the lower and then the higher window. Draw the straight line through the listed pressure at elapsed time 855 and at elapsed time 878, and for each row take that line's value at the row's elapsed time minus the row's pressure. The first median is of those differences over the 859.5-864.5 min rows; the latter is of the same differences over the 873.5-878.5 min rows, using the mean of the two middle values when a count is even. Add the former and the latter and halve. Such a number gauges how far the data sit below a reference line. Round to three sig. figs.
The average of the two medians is -20.6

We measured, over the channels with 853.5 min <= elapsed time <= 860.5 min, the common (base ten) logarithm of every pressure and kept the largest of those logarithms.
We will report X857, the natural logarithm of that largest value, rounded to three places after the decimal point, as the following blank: 0.594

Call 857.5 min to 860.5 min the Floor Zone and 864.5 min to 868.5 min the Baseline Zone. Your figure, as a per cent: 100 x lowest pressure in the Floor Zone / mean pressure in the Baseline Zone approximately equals 59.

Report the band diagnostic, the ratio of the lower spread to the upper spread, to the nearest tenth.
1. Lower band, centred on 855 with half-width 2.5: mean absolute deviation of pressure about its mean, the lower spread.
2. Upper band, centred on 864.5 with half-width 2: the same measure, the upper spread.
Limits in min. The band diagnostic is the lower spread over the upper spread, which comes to 0.9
